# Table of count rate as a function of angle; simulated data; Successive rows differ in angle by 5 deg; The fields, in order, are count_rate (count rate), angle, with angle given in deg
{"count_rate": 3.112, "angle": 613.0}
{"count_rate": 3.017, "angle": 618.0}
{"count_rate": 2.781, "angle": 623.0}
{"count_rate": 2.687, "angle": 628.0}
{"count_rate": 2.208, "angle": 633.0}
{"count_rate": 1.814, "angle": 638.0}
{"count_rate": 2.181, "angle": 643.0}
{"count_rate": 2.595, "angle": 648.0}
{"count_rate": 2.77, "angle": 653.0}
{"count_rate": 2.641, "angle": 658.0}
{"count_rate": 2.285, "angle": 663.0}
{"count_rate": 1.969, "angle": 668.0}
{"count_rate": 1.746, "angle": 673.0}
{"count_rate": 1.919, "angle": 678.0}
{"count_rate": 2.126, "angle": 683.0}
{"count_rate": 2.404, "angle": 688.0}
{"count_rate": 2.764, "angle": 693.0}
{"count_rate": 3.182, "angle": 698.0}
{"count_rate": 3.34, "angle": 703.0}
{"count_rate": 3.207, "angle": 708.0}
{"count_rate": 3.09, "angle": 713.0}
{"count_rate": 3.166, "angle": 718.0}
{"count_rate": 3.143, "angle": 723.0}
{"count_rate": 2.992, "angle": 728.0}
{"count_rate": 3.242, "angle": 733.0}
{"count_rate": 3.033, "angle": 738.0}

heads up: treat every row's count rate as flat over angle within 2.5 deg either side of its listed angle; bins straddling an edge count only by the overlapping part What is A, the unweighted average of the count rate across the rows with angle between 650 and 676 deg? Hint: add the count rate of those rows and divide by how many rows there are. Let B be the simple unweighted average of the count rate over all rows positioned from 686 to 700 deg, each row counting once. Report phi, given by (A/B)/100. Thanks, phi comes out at 0.0082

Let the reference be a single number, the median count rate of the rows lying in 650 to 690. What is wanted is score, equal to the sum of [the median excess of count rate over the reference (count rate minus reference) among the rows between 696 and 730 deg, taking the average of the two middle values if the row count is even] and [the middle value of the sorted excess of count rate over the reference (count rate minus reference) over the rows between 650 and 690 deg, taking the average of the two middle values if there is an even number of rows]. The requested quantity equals 0.96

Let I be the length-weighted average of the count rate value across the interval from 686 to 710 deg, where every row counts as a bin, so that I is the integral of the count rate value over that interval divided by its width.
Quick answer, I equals 3.0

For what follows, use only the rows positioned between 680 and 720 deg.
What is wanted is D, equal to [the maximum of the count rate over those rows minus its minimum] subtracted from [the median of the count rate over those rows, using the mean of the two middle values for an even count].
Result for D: 1.9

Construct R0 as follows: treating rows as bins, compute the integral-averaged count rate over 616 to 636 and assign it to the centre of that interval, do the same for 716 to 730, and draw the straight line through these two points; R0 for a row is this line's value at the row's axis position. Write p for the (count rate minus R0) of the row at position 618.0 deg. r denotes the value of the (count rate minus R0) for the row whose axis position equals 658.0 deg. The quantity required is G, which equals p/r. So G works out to -2.7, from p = 0.4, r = -0.15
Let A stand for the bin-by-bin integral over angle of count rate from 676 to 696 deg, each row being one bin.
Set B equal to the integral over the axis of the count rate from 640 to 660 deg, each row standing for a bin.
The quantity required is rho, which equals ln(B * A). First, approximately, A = 47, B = 51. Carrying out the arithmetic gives 7.8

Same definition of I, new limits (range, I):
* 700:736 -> 3.2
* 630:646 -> 2.1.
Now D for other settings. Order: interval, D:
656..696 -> 1.2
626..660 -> 1.6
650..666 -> 2.2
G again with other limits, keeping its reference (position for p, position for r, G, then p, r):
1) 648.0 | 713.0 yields -4.3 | -0.2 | 0.04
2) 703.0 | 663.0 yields -0.6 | 0.3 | -0.53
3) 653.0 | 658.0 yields 0.0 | 0.0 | -0.15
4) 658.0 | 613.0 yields -0.3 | -0.2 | 0.53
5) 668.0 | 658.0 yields 5.7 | -0.9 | -0.15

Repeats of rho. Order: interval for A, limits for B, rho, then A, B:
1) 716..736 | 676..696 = 8.0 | 63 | 47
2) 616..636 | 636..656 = 7.8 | 53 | 47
